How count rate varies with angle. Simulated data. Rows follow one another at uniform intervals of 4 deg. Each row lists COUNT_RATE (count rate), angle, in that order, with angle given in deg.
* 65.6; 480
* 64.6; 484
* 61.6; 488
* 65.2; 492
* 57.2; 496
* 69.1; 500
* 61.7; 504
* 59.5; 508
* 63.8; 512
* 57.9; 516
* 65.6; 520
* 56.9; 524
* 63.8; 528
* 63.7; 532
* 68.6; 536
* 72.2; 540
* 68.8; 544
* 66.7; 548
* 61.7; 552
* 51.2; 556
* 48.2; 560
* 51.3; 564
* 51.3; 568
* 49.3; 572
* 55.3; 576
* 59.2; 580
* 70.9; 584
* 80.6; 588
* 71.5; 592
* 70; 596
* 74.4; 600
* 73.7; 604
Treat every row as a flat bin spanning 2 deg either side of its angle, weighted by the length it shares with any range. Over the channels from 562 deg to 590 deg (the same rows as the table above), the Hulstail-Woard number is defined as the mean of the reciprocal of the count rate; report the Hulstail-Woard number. 0.0173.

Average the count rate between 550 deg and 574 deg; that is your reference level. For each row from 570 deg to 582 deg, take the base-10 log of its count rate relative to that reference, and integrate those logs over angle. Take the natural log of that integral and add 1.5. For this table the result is 0.0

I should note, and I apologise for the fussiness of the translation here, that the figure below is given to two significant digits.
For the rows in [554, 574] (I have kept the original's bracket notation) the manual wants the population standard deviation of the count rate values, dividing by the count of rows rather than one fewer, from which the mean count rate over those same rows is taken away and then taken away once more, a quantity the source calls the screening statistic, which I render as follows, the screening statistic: -99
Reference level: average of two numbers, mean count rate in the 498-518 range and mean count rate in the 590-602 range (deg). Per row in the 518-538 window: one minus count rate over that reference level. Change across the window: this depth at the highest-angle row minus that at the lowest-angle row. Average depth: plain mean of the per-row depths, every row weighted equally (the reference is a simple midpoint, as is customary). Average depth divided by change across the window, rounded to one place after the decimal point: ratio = -1.2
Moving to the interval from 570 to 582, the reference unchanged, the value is -1.3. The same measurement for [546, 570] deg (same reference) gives 0.8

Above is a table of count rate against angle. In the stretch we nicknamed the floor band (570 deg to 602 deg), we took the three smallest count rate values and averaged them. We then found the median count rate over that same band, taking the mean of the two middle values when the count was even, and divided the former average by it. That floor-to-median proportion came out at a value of 0.78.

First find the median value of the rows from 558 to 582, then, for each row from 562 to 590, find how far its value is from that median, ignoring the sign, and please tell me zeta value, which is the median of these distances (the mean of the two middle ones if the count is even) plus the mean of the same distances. 13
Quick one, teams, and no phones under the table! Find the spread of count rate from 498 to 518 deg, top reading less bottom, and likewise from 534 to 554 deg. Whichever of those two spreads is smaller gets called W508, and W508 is 10.5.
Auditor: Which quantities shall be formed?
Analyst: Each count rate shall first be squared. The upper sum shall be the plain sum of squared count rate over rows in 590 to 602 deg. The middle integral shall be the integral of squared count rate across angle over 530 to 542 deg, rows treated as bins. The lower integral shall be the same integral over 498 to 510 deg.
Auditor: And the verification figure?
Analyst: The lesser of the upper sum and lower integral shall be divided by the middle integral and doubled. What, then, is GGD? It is 0.6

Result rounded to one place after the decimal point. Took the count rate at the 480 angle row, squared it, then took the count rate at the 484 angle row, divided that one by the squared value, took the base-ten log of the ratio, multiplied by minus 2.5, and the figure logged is 4.6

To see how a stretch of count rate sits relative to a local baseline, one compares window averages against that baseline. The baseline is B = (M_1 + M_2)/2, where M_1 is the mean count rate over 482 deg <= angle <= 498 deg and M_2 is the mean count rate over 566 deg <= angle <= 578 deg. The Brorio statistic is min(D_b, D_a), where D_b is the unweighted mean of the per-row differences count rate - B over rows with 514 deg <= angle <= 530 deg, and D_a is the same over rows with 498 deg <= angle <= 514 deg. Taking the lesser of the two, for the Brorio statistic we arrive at 4.0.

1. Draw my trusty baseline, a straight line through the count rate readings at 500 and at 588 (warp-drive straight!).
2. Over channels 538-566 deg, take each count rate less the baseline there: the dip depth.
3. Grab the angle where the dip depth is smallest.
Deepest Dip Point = 560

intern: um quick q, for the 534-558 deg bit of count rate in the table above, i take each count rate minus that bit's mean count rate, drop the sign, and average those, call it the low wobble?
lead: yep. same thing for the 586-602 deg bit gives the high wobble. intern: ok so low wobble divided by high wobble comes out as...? 1.66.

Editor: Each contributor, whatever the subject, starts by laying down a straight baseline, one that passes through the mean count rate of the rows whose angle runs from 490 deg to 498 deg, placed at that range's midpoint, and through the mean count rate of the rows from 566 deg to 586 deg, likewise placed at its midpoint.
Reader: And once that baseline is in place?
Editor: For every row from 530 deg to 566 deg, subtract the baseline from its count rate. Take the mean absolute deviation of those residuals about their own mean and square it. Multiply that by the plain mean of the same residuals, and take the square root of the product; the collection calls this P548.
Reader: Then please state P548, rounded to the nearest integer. 12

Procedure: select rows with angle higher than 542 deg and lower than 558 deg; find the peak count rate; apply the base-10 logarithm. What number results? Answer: 1.838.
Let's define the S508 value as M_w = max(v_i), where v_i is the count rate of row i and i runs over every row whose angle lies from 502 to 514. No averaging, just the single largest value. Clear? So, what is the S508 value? 63.8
